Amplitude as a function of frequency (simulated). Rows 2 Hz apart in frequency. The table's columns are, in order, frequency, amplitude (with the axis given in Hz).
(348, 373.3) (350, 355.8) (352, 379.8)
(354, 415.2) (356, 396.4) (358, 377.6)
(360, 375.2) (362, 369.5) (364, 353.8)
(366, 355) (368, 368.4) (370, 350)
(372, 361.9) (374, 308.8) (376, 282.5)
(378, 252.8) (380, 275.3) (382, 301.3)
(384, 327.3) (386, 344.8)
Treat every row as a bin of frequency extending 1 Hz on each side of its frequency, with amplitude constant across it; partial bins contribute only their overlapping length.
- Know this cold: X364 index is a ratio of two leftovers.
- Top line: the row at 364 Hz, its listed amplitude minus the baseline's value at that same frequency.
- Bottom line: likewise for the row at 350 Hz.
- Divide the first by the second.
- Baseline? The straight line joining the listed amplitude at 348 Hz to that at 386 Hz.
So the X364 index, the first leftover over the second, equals 0.47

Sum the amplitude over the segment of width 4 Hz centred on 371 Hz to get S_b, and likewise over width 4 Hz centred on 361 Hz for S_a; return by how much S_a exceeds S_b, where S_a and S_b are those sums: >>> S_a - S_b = 33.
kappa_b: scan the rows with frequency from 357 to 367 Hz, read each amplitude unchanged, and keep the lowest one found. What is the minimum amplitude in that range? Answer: 353.8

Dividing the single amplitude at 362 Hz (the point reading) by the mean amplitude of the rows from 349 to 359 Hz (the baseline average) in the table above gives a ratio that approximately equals 0.96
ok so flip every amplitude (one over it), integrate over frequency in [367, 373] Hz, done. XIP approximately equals 0.0167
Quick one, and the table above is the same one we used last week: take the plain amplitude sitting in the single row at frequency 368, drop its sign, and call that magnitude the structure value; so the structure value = 368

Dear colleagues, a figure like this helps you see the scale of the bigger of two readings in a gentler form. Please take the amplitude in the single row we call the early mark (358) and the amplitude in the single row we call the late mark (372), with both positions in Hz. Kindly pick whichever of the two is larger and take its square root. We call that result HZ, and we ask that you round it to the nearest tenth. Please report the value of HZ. 19.4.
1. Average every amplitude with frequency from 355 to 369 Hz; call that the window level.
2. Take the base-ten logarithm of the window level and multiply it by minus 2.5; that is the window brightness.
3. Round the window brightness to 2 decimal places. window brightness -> -6.42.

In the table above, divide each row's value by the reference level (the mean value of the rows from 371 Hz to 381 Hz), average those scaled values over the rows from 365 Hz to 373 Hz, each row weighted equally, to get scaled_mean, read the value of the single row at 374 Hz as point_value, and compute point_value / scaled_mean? 255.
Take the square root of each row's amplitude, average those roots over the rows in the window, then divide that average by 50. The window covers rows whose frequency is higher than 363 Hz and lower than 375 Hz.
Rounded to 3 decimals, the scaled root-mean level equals 0.374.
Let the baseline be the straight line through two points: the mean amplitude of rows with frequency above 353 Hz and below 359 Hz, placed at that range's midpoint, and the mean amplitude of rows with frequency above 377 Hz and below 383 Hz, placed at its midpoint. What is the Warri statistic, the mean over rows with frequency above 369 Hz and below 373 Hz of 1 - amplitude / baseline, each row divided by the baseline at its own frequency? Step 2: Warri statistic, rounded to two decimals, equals -0.11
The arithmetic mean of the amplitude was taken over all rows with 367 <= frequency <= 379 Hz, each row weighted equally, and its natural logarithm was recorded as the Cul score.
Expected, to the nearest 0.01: 5.77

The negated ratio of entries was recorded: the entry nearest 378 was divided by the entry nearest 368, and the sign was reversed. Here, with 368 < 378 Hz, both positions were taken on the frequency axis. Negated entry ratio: -0.69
